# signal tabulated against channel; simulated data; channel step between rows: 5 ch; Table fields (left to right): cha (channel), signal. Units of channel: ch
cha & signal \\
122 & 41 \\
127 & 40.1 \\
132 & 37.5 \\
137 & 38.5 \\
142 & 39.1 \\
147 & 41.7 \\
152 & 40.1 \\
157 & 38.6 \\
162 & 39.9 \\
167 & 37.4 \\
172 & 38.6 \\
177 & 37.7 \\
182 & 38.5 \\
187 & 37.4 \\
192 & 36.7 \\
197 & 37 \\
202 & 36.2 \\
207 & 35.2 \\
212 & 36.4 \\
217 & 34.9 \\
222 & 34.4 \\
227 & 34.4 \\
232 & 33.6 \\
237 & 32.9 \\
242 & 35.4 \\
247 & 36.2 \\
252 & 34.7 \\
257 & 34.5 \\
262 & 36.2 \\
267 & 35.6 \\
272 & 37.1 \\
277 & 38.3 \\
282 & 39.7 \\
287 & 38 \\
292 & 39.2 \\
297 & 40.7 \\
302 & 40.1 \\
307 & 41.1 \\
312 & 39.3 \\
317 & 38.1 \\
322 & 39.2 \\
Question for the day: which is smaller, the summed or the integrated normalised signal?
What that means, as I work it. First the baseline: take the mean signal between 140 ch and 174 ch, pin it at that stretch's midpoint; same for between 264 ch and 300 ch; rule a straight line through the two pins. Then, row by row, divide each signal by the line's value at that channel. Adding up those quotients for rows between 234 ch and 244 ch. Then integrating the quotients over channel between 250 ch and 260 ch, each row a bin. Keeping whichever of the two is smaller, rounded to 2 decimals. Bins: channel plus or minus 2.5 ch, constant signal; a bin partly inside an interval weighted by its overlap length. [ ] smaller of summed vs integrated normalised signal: 1.76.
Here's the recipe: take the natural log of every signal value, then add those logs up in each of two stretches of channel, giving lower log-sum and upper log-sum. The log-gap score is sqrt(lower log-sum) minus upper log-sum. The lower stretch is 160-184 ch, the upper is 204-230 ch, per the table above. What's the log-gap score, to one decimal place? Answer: -13.5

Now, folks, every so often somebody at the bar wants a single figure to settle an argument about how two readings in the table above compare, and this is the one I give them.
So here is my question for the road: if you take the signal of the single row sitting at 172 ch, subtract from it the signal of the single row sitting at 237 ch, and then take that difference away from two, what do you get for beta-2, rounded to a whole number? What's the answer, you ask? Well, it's -4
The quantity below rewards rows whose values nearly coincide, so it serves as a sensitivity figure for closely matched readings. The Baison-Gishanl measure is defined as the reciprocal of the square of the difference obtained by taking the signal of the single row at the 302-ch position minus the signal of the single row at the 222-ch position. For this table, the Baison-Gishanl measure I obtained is 0.031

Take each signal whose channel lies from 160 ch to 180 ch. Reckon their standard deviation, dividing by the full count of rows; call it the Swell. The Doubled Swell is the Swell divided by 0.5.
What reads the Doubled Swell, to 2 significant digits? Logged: 1.9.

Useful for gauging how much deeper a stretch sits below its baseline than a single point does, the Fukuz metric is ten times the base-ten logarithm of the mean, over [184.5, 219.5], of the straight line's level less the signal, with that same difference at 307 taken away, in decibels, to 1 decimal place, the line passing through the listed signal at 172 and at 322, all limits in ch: 6.5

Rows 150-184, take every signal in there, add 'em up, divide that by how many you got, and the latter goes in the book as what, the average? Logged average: 38.7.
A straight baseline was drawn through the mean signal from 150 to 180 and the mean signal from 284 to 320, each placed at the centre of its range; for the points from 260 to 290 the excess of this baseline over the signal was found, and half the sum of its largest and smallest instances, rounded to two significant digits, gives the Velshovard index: 1.7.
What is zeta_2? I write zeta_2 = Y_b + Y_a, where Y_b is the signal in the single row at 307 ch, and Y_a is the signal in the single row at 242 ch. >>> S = 76.5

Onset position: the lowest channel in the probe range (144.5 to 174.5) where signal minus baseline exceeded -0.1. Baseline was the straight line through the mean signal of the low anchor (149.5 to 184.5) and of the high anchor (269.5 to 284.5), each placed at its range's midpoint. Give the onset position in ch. 147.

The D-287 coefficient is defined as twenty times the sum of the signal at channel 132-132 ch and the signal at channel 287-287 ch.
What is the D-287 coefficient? 1510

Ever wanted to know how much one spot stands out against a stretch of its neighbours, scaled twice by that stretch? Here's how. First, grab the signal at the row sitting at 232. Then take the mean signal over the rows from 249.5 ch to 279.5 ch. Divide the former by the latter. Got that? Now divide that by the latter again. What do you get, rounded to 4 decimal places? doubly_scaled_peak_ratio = 0.0258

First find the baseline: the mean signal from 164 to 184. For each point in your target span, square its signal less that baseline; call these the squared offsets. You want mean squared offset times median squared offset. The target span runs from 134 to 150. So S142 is 5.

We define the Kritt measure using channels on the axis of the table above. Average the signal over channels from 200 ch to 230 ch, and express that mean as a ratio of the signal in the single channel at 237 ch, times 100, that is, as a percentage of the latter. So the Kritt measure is 107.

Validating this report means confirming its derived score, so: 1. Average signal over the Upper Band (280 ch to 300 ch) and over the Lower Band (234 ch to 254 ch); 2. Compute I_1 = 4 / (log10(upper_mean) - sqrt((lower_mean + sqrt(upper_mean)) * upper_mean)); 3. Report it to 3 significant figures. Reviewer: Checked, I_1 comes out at -0.104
